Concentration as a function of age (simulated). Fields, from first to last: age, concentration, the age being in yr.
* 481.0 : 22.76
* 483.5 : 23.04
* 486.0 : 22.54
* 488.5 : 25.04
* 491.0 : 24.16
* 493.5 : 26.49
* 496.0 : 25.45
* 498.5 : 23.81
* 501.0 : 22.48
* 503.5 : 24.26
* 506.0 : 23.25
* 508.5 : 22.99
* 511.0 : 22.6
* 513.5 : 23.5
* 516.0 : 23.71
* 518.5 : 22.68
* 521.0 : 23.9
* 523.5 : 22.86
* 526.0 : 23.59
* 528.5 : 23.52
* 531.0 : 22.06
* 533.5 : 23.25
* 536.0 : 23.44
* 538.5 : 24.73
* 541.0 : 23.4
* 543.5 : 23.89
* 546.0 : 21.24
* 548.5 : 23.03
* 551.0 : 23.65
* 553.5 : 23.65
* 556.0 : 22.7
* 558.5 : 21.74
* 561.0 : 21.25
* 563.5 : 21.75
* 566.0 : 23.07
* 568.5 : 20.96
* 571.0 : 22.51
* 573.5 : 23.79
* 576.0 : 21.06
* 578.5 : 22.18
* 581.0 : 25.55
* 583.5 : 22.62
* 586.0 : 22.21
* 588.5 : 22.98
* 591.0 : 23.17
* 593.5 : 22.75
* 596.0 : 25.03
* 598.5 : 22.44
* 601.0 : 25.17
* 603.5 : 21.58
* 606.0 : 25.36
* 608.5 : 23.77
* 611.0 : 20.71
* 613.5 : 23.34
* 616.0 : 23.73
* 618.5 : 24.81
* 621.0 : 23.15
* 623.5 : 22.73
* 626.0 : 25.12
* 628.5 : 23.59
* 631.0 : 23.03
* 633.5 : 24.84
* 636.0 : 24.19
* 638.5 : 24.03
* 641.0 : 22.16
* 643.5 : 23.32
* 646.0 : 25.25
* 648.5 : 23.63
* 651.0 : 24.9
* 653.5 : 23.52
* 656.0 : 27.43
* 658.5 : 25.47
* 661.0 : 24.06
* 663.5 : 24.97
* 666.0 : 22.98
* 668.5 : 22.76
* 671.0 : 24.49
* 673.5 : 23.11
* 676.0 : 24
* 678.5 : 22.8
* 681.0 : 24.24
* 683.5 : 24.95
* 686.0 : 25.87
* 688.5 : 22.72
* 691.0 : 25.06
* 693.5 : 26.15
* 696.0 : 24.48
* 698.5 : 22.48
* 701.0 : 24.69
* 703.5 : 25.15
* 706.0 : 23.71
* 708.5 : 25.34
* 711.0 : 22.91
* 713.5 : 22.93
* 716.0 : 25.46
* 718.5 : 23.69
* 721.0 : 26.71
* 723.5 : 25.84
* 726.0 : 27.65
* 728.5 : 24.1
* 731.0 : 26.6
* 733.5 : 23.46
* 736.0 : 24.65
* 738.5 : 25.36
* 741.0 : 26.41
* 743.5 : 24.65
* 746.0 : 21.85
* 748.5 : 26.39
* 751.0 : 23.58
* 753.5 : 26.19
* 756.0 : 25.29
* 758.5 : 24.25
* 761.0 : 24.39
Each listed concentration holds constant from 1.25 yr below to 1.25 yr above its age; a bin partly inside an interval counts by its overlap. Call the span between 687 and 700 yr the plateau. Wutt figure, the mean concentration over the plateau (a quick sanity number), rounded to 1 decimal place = 24.2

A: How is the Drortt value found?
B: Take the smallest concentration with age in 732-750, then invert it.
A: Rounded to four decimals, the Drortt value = 0.0458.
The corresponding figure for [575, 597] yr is 0.0475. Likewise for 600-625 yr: 0.0483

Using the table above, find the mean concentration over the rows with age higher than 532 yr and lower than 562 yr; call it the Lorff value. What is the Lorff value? 23.0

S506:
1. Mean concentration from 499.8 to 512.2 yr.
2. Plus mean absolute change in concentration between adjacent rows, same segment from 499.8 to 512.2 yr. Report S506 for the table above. 24.0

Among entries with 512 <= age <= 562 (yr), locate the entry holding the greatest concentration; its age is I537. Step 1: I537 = 538.5 yr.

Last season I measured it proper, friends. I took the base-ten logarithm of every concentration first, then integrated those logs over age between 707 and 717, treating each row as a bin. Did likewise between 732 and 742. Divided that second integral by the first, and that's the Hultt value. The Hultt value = 1.01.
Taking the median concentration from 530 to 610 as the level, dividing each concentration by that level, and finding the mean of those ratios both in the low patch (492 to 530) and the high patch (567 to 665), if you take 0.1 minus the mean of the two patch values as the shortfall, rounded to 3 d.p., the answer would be -0.928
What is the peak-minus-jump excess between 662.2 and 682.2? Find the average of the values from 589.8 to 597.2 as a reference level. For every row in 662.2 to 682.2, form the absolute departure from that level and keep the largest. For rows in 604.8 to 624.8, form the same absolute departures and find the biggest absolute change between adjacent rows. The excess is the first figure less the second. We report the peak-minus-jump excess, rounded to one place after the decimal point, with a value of -1.5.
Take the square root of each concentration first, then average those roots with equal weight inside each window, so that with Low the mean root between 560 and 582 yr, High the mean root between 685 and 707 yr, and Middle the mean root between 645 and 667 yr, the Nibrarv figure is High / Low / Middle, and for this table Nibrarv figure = 0.210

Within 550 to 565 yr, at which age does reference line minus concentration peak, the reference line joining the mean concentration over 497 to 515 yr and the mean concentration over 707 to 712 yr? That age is 561.0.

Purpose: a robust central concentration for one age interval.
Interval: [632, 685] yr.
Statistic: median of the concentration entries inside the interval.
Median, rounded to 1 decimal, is 24.1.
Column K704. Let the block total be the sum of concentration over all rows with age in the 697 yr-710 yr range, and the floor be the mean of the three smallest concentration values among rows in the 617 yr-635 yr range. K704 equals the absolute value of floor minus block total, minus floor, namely 75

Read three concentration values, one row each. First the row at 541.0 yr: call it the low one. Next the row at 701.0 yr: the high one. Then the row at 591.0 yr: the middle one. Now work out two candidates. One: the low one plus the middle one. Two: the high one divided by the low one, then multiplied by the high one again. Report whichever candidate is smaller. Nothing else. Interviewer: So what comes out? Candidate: 26.1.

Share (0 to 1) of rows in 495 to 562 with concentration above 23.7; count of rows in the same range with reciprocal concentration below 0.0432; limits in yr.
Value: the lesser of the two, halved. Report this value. 0.13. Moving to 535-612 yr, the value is 0.13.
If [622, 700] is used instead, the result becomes 0.29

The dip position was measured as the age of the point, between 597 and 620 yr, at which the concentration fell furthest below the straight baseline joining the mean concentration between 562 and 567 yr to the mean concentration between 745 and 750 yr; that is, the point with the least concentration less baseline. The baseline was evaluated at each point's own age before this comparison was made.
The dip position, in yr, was 611.0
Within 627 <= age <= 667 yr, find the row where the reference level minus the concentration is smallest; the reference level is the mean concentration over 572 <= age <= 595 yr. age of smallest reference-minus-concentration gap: 656.0 yr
